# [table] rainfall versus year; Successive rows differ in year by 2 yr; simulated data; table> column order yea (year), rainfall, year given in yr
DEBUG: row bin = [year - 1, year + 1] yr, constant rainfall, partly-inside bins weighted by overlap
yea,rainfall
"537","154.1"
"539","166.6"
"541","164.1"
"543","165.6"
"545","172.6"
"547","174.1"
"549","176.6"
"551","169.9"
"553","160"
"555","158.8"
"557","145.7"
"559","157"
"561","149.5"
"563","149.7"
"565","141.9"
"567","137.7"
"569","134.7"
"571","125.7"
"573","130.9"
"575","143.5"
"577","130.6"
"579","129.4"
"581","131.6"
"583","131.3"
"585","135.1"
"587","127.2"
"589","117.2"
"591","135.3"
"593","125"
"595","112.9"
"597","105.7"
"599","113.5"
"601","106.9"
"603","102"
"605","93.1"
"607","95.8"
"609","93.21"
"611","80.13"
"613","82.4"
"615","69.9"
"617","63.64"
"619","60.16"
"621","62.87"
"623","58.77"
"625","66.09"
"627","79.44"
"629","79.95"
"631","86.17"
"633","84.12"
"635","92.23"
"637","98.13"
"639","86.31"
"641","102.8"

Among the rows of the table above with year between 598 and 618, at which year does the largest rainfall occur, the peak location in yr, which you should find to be 599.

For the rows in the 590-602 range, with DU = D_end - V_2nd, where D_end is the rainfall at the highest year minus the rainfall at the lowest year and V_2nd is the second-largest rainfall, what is -153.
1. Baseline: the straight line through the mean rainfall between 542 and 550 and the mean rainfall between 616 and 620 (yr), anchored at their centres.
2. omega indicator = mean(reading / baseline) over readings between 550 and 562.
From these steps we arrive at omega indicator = 1.00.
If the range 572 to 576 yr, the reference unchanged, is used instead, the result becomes 1.06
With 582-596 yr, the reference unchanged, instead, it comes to 1.19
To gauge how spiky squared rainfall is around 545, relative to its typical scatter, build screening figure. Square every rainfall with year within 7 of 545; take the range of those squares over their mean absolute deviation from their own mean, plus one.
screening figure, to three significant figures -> 4.24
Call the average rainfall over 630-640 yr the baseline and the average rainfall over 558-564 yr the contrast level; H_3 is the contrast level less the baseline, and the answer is 63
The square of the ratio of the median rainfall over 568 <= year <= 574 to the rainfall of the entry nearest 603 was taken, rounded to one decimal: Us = 1.6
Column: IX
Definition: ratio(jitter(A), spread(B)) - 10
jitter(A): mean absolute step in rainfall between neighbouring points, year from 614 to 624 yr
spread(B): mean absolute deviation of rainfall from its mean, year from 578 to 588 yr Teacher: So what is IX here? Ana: -8.03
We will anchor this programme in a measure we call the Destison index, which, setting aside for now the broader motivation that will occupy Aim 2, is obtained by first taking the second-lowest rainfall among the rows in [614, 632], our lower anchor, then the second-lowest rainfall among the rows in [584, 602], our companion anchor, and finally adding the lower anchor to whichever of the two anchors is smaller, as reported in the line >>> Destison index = 120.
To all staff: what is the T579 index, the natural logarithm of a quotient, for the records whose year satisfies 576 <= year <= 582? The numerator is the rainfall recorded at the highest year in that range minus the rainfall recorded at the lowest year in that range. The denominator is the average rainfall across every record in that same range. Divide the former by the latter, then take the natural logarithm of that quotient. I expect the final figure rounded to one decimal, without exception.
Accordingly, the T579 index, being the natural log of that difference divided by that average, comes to -4.9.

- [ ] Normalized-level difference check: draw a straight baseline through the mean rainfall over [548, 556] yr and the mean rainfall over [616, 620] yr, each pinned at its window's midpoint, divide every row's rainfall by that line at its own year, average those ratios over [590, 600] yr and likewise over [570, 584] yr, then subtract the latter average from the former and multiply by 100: 16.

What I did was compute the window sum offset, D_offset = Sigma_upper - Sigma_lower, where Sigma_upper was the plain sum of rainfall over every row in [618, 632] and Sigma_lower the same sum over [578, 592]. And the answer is -414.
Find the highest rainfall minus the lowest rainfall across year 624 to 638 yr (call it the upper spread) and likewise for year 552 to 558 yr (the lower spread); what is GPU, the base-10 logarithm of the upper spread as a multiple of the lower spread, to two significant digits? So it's 0.35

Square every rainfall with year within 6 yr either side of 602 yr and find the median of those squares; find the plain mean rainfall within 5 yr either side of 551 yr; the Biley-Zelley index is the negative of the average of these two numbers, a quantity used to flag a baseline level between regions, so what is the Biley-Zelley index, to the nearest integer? -5478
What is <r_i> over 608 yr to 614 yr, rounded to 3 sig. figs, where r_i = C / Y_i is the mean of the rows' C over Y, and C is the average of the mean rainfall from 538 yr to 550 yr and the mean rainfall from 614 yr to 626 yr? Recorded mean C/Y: 1.38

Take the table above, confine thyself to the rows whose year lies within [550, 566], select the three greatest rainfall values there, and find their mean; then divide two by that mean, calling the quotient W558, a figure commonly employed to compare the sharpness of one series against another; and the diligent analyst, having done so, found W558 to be 0.012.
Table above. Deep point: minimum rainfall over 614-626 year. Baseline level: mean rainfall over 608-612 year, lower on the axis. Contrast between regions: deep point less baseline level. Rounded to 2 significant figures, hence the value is -28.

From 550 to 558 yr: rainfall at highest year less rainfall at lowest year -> -24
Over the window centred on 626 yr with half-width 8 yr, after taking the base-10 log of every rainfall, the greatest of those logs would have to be 1.94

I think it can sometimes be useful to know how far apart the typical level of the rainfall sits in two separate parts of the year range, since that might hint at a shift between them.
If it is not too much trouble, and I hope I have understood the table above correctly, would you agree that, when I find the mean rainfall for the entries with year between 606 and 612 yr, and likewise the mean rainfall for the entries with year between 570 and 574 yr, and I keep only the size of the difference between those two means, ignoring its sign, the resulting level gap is 39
